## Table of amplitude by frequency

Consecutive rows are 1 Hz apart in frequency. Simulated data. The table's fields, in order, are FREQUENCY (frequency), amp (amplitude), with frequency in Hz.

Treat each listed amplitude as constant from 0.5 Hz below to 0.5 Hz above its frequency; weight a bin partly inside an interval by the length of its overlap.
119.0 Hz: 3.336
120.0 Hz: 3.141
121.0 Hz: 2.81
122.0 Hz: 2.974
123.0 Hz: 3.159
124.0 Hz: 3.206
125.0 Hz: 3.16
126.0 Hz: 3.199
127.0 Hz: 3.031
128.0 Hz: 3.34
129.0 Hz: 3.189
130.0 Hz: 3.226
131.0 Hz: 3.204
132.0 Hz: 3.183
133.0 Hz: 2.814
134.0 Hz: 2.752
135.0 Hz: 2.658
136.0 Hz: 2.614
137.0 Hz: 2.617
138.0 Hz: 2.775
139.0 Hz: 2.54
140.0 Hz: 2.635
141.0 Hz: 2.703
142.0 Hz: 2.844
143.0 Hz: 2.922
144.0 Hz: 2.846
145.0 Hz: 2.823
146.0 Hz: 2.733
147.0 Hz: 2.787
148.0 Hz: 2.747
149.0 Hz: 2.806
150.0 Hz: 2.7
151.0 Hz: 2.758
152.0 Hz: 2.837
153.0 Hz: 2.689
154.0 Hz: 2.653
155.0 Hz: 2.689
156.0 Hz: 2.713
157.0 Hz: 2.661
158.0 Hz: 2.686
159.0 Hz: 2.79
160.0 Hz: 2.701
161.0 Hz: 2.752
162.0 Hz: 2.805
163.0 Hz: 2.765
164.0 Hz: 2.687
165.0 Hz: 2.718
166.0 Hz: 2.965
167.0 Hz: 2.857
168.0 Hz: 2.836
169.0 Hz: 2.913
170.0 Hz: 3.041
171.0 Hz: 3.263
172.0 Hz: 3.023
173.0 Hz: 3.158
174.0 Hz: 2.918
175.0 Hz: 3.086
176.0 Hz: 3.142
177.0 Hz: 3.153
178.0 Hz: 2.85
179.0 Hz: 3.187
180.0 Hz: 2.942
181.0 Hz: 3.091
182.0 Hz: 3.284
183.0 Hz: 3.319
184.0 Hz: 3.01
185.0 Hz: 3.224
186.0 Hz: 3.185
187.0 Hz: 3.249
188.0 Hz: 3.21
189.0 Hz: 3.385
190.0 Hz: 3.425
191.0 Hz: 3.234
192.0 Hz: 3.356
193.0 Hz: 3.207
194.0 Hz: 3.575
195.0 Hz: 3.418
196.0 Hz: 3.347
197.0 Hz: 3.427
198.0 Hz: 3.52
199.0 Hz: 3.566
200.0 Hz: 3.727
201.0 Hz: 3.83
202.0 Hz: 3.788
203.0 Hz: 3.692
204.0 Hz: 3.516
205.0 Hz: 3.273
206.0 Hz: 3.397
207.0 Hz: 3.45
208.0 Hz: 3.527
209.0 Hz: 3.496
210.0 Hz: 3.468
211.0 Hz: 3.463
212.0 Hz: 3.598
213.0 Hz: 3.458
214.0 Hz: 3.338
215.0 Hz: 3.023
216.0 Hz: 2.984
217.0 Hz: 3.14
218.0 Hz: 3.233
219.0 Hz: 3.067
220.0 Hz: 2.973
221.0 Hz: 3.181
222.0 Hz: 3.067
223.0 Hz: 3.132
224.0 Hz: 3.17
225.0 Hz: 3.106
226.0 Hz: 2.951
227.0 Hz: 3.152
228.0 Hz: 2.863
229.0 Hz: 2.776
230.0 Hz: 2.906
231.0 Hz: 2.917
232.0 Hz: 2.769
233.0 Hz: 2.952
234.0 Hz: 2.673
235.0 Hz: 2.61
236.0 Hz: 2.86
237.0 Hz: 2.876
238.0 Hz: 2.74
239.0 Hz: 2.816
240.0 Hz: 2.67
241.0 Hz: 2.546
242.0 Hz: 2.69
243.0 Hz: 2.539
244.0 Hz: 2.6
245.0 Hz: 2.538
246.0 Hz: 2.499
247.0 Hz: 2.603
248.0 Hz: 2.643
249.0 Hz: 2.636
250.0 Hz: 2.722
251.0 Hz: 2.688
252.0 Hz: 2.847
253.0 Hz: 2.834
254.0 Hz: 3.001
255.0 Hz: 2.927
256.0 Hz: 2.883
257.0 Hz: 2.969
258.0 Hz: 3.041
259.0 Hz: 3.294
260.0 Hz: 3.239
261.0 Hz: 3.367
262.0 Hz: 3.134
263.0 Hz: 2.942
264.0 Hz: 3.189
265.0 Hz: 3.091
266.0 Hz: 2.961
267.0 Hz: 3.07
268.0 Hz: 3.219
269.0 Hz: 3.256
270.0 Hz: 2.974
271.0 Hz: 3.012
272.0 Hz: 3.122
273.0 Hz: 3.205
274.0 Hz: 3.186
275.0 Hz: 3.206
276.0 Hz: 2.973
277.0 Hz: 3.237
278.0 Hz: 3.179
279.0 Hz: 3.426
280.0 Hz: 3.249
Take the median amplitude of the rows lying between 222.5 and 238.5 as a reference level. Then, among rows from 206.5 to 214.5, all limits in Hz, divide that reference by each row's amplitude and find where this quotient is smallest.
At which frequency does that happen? 212.0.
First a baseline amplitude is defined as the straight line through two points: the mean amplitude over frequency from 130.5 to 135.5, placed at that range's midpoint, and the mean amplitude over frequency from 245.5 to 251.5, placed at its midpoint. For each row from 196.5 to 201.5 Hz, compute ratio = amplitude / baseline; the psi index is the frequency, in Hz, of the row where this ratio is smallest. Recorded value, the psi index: 197.0 Hz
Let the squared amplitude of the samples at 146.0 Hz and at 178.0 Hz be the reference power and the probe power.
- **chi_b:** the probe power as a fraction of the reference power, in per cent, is 109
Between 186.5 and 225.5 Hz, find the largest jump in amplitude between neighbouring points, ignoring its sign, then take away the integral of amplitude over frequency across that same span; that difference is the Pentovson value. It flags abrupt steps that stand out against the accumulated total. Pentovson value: -131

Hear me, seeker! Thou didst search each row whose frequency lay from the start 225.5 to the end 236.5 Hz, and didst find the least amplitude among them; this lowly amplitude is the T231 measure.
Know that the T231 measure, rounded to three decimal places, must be 2.610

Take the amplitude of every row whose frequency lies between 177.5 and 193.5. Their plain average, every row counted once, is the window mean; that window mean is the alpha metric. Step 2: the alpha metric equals 3.2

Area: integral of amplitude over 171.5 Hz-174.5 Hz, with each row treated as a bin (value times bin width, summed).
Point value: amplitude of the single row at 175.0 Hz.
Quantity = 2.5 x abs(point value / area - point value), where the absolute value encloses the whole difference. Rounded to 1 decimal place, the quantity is 6.9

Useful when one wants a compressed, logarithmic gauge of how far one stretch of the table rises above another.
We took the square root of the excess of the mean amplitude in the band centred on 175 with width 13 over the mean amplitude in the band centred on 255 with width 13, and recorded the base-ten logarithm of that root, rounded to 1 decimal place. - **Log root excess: -0.5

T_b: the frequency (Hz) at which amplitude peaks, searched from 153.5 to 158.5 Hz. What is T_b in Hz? 156.0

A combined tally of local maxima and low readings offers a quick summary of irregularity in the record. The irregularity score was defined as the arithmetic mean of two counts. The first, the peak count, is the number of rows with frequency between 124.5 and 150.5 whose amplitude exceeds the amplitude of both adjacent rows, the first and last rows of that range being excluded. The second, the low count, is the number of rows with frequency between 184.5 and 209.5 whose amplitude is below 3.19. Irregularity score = 4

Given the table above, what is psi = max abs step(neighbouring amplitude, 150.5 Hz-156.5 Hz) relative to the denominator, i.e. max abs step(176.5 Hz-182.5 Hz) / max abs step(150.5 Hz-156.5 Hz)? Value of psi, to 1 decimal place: 2.3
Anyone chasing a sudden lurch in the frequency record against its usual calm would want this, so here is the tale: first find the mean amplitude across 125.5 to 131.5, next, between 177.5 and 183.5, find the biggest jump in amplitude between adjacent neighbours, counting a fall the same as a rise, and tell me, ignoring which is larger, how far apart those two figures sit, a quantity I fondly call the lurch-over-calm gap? 2.86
